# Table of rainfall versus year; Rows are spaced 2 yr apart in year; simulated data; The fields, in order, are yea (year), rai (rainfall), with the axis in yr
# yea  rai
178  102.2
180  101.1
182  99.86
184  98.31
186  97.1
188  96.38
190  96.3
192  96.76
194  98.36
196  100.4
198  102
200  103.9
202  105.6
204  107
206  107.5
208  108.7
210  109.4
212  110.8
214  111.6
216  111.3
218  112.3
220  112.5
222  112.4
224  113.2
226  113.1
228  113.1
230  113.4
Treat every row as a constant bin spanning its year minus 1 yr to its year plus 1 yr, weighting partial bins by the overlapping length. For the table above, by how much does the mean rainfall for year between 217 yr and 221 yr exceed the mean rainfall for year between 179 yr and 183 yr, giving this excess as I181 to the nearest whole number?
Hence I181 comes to 12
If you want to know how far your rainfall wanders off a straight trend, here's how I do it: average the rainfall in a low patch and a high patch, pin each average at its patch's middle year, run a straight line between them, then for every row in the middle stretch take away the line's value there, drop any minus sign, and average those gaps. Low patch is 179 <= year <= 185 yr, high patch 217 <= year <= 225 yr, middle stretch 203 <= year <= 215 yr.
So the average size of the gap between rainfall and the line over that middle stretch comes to 0.6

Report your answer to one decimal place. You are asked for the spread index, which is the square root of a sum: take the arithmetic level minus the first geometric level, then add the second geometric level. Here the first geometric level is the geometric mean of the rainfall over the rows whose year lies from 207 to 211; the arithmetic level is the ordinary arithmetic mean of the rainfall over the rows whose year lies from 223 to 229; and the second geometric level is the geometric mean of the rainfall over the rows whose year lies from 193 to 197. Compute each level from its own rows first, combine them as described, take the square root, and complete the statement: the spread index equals 10.2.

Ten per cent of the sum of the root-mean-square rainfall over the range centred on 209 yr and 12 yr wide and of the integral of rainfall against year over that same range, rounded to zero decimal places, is 142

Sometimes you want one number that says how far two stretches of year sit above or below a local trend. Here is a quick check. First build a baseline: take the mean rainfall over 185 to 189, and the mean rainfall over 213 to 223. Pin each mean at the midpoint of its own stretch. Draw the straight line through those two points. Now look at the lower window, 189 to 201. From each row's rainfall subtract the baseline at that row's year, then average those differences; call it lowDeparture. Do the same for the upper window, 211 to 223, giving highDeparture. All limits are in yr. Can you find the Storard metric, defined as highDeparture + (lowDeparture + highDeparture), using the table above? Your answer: -0.5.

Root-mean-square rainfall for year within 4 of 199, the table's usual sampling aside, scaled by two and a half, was 257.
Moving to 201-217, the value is 273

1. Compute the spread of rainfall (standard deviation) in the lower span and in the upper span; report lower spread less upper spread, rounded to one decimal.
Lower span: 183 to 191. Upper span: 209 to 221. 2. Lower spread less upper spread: -0.2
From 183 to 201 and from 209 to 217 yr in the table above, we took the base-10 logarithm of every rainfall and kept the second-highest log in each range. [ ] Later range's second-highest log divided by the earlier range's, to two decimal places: 1.02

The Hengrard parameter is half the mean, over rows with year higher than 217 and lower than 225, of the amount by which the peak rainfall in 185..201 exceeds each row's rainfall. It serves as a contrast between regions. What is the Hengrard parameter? -4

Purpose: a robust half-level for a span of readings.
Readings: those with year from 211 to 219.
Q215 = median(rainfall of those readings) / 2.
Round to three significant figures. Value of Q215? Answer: 55.7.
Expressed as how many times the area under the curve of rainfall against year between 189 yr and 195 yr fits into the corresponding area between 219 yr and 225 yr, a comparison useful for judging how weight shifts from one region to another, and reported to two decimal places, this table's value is 1.16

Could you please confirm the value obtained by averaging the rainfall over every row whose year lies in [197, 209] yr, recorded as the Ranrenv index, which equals 106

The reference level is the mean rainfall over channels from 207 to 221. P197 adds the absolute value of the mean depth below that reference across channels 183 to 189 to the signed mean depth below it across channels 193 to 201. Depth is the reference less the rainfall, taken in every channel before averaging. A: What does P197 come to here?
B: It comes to 23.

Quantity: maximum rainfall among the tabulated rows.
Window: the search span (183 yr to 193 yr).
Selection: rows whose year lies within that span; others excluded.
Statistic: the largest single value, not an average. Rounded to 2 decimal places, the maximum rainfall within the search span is 98.31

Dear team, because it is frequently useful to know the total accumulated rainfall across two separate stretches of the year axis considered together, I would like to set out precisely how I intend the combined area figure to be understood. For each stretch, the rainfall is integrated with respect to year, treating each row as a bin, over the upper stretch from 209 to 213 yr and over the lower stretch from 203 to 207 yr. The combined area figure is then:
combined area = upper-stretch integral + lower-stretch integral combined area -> 869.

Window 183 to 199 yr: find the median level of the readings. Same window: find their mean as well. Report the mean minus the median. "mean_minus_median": 0.5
